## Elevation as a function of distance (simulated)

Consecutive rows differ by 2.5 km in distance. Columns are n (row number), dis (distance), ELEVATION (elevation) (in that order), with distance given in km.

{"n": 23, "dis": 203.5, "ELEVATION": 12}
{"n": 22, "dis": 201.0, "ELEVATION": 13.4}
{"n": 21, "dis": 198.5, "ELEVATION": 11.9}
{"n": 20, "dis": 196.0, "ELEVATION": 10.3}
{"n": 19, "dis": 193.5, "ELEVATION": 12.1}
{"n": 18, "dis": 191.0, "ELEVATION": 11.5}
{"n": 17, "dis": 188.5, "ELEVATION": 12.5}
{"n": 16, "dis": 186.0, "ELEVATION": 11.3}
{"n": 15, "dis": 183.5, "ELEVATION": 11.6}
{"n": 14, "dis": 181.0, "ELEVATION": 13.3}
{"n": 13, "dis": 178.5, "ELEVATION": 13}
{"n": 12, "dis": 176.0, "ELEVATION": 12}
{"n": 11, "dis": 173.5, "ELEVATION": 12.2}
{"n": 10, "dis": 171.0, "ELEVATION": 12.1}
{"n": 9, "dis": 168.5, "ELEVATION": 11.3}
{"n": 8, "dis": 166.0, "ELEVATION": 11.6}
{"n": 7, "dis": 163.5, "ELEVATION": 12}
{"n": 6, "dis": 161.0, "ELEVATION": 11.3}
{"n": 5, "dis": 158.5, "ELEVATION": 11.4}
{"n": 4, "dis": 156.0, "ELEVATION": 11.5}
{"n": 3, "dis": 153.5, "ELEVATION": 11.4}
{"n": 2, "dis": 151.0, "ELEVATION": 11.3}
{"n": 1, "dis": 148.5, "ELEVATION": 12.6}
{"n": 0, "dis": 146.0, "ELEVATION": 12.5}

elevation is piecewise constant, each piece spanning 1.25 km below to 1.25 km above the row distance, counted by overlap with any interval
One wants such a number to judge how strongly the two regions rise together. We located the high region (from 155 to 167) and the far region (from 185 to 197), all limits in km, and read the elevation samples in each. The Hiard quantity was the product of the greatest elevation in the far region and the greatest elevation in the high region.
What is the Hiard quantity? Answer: 150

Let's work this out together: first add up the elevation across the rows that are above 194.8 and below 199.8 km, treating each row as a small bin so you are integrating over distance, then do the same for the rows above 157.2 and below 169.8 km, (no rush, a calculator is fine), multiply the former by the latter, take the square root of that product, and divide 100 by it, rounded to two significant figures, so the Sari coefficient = 1.1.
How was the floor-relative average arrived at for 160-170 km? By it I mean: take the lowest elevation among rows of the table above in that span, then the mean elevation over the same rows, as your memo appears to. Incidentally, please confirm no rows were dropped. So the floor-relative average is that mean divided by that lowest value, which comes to 1.02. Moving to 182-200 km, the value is 1.13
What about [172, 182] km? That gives 1.05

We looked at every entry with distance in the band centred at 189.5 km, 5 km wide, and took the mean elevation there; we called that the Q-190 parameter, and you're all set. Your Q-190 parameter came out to 12.0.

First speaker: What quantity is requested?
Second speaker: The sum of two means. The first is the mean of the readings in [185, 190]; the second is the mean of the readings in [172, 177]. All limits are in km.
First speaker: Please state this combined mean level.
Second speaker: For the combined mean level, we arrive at 24.0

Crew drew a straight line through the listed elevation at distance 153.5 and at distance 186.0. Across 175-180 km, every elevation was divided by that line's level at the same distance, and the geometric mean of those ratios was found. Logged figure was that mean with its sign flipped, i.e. -1.10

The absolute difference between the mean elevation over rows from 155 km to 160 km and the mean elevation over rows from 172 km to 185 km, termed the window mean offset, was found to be 1.0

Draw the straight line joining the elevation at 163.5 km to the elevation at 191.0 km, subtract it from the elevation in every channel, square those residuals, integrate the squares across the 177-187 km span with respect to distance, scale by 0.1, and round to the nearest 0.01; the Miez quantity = 1.08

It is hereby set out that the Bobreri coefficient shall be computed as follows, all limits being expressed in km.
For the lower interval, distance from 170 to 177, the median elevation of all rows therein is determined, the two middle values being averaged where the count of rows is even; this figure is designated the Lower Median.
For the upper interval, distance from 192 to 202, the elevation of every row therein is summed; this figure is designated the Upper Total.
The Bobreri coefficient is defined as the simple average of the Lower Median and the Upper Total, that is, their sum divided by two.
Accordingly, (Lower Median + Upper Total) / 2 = 30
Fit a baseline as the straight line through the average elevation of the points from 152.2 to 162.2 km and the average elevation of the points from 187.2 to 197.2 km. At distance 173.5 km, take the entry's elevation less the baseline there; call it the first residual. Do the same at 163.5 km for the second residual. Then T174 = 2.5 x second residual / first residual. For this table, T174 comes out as 2.0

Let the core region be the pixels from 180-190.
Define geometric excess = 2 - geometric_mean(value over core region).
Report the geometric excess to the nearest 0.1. -10.1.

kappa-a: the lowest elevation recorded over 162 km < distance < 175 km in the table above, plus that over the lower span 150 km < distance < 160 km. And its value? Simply 22.6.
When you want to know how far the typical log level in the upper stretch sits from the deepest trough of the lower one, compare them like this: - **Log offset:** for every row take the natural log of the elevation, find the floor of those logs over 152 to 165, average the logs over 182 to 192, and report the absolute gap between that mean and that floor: 0.04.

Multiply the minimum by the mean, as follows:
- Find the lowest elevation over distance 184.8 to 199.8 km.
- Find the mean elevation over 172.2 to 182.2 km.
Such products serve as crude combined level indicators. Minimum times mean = 130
